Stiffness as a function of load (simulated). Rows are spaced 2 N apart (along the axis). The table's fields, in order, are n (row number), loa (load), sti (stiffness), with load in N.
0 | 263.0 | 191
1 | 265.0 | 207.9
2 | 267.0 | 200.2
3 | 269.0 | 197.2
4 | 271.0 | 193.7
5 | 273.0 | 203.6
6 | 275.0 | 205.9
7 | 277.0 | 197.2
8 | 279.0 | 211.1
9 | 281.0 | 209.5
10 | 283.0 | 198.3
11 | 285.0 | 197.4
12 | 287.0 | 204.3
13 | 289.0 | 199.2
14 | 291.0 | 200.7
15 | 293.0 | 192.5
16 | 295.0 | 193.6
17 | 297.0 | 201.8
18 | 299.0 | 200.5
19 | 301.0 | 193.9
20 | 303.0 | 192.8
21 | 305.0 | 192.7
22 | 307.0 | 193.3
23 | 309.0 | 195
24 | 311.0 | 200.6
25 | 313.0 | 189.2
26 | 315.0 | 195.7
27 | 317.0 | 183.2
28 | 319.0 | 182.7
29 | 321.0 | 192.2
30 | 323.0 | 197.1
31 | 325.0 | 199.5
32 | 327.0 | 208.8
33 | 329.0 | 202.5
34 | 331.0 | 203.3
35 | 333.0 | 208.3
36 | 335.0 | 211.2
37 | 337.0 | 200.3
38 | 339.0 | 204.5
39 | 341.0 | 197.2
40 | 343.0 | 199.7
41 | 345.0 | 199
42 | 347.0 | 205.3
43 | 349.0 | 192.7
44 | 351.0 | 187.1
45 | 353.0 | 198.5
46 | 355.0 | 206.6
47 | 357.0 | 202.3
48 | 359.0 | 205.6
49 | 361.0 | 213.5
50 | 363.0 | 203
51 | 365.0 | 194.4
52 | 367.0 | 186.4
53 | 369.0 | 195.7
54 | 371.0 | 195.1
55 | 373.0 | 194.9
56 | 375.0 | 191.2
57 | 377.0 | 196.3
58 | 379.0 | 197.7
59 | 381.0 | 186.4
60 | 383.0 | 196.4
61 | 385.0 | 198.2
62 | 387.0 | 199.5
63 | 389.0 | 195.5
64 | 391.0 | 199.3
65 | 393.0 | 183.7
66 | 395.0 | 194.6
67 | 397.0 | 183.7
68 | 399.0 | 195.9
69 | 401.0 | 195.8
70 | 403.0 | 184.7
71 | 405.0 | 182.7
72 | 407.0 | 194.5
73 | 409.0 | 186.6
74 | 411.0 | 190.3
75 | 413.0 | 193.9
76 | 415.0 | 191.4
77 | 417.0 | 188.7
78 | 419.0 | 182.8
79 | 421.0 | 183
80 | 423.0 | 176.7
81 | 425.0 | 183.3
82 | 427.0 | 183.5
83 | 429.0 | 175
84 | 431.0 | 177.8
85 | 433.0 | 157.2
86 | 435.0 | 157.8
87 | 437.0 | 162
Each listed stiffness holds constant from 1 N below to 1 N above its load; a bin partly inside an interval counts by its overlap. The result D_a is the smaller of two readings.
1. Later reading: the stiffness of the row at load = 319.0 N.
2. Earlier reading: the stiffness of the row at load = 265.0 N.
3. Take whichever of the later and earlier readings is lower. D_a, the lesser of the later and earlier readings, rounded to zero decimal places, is 183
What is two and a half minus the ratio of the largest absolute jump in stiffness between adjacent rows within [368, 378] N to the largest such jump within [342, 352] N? 2.1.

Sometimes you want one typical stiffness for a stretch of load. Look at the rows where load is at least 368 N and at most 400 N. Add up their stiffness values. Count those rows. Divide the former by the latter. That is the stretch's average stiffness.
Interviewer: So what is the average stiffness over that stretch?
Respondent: 194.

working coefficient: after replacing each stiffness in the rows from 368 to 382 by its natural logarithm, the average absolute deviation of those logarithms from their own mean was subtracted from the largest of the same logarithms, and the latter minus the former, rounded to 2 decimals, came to 5.27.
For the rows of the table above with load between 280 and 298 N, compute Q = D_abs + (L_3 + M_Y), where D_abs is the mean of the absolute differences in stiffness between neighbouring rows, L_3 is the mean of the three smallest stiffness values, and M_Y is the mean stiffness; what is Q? 400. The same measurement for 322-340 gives 408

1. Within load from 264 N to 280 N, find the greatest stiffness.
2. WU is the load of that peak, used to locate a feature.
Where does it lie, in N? 279.0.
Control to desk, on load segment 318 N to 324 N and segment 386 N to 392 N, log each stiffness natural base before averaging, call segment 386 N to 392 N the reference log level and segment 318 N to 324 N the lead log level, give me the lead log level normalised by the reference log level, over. 0.99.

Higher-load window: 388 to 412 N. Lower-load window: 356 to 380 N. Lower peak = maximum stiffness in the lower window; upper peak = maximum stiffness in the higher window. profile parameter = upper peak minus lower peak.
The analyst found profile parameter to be -14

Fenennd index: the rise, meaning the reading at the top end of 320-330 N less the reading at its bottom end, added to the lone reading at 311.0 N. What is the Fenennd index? 211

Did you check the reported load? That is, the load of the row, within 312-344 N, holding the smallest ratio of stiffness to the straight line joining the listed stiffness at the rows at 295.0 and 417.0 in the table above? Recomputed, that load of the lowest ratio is 319.0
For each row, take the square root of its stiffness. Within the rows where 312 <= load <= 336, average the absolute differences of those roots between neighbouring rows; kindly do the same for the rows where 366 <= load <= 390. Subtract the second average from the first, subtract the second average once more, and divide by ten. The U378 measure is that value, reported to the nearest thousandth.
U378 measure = -0.012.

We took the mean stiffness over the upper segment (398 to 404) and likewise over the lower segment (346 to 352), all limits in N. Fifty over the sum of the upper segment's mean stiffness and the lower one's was 0.129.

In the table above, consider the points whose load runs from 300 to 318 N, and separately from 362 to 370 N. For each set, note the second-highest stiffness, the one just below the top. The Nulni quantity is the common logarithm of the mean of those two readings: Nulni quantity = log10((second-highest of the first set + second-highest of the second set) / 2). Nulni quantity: 2.29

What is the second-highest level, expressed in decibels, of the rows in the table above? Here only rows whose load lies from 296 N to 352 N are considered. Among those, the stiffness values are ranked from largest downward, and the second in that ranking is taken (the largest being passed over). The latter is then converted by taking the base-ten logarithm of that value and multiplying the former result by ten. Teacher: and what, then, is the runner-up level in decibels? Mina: 23.2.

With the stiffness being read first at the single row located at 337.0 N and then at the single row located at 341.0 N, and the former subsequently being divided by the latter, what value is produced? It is 1.02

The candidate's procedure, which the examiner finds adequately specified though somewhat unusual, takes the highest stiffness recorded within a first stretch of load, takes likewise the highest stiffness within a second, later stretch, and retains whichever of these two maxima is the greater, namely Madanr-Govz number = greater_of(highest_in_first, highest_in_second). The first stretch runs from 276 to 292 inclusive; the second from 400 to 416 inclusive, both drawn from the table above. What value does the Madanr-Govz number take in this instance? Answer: 211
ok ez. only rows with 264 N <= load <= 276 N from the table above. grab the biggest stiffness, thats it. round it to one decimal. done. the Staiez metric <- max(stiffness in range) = 207.9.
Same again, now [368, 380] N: 197.7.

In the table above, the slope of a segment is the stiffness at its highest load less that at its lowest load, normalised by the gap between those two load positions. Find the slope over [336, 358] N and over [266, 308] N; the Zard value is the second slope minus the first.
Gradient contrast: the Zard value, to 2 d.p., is -0.27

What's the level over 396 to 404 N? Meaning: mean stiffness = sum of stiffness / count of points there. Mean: 190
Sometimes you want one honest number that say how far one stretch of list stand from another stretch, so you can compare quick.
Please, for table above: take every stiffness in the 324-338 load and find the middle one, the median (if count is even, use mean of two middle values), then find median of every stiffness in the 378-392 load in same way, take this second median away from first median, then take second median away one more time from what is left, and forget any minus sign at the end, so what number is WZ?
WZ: 192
